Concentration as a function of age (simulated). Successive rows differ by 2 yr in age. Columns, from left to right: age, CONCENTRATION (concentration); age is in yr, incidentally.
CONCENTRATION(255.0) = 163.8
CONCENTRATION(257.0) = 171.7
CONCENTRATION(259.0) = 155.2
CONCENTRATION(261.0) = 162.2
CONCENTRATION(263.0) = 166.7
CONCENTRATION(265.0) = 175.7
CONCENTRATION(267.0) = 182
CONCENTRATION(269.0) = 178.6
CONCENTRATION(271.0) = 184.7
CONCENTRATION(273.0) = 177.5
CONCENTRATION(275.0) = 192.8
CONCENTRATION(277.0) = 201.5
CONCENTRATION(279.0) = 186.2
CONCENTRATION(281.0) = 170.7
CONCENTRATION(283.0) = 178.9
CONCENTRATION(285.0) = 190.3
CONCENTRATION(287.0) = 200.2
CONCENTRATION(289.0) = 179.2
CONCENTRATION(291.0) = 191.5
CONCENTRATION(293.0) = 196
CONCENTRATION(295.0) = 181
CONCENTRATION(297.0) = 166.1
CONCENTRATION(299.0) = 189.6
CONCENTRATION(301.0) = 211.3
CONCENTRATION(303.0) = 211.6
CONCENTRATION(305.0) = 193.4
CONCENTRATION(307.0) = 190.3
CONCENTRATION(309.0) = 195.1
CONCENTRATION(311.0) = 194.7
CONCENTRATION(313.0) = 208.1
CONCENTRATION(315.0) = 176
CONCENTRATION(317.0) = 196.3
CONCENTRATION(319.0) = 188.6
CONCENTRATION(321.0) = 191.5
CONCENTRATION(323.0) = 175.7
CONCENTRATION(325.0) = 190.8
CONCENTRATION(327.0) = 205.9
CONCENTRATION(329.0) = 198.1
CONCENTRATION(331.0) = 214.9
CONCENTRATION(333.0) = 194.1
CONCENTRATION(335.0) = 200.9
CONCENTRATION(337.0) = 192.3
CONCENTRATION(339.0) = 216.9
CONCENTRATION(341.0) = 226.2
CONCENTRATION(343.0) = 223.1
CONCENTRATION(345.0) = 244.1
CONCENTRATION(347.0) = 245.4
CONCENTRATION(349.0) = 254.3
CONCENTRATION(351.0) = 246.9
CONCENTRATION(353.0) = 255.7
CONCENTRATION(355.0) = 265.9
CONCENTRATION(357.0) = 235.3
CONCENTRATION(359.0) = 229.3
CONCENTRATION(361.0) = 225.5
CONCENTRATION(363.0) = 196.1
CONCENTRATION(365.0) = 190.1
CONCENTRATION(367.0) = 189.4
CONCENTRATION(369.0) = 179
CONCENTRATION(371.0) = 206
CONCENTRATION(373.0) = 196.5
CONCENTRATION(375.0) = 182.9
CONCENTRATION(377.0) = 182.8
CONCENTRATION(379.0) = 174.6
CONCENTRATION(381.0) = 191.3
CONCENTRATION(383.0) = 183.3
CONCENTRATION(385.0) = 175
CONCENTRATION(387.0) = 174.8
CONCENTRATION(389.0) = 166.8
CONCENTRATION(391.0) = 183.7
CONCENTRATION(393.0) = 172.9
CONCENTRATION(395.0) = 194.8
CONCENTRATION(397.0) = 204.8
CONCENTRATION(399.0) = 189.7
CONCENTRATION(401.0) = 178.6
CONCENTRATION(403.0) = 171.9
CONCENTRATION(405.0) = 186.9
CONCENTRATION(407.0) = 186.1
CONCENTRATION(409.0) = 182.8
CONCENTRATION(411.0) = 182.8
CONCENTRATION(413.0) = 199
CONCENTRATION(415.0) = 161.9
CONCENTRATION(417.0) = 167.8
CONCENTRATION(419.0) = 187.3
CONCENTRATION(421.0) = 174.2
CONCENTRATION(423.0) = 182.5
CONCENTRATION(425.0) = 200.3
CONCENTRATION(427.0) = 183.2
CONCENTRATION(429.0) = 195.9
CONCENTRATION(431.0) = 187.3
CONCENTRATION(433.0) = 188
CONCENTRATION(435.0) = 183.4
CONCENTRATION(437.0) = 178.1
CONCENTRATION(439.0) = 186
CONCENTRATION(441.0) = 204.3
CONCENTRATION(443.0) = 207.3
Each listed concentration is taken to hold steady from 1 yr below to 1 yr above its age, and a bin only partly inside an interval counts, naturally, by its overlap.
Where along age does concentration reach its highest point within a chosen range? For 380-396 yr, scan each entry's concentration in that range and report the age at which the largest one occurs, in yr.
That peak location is 395.0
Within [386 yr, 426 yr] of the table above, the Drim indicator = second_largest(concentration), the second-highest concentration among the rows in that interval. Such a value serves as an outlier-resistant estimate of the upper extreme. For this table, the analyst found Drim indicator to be 200.3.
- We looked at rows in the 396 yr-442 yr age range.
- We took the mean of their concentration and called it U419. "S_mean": 185.3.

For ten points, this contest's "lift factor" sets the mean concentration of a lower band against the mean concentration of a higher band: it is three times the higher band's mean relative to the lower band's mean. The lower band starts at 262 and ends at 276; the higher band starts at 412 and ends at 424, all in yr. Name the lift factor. 2.98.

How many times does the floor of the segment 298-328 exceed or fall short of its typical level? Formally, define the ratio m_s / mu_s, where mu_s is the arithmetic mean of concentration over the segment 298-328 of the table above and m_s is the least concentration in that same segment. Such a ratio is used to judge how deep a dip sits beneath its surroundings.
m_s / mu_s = 0.903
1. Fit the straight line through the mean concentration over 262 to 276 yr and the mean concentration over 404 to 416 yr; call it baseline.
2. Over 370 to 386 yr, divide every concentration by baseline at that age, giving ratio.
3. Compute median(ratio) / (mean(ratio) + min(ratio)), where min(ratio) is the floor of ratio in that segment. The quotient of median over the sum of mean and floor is 0.5069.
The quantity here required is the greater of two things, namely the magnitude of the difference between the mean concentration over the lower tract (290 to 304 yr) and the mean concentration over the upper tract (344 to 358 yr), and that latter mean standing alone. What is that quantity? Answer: 250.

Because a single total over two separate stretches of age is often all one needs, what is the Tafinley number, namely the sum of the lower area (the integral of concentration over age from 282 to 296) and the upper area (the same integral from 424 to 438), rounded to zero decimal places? 5267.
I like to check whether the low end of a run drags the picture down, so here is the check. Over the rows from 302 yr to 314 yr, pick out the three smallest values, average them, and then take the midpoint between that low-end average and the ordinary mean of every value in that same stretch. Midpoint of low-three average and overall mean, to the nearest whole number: 196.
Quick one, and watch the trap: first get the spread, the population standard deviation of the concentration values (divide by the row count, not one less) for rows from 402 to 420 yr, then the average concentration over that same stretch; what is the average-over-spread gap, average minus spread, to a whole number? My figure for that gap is 170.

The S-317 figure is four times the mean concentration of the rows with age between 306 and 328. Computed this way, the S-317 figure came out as 768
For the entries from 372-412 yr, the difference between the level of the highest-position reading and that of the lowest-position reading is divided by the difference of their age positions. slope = -0.36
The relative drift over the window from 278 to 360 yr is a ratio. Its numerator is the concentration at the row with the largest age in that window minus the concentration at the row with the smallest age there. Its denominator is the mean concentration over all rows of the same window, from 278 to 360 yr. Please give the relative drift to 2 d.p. 0.21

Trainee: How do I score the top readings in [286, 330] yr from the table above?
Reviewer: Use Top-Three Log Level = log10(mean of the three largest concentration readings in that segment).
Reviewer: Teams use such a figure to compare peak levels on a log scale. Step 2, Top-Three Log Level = 2.32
